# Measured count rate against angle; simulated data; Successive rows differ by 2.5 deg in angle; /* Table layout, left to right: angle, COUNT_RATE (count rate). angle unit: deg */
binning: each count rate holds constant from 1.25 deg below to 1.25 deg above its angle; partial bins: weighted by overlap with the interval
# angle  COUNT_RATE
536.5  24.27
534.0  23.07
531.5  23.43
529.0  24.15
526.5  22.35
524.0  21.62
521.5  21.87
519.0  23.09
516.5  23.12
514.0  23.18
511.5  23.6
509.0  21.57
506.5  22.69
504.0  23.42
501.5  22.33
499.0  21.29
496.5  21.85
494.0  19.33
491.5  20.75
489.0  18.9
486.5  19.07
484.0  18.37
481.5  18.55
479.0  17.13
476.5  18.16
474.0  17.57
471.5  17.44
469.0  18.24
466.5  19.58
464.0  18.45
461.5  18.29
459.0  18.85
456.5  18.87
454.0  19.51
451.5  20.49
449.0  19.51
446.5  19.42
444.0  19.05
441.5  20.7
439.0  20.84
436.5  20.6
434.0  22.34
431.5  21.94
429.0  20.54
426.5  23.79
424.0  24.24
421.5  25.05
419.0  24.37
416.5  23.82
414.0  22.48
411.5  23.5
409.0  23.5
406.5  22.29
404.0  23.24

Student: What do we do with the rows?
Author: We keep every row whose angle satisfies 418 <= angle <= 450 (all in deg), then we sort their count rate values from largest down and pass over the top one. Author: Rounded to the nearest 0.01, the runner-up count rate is 24.37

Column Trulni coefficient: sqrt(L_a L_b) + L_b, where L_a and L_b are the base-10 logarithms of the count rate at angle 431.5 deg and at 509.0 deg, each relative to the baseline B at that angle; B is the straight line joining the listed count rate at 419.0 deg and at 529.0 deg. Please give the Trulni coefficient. -0.002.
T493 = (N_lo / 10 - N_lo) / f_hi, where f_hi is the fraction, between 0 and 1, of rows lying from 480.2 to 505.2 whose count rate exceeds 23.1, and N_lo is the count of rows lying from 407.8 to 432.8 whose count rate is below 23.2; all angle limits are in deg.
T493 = -27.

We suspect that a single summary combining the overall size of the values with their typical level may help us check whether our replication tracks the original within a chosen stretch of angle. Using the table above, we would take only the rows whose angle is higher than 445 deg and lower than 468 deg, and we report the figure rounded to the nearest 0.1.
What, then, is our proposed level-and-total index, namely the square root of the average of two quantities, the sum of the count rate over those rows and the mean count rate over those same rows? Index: 9.8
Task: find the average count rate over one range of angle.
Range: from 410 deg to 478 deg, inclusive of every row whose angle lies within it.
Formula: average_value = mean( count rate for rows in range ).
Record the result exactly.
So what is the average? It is 20.7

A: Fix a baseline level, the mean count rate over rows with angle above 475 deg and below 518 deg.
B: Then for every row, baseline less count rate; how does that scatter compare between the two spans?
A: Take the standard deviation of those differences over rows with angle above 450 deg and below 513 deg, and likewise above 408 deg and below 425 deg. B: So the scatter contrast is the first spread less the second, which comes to 1.1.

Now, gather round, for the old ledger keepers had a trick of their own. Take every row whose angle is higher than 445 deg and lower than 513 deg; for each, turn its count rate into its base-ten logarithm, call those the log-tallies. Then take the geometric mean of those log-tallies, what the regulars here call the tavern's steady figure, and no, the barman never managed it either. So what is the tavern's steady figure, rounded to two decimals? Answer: 1.29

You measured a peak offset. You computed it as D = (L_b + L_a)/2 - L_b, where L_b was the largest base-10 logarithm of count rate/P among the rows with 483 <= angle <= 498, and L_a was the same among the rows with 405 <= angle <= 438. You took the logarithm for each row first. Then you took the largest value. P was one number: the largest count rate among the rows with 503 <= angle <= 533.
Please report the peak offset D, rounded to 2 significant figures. 0.030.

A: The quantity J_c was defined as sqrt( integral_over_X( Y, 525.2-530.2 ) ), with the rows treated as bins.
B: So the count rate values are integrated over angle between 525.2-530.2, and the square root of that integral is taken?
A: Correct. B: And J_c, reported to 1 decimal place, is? 10.8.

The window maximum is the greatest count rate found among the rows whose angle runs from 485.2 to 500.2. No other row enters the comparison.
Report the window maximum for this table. 21.85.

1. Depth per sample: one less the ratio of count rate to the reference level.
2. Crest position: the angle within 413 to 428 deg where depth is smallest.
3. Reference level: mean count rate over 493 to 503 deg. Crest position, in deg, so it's 421.5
